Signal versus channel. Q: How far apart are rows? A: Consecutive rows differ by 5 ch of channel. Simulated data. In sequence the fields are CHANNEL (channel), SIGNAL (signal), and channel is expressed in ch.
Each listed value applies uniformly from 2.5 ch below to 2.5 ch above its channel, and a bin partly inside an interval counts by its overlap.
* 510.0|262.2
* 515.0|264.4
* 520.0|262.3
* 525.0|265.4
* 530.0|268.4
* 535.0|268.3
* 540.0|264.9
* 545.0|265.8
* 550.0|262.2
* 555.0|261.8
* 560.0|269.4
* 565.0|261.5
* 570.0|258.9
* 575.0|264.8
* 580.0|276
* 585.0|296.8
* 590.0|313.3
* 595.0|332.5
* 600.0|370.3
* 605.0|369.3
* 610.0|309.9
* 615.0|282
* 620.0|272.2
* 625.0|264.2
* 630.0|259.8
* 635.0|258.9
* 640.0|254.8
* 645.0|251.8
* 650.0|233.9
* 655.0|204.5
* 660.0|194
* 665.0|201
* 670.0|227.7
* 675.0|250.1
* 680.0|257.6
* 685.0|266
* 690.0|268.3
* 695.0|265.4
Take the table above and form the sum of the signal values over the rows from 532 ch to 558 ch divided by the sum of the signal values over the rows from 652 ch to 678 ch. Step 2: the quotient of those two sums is 1.23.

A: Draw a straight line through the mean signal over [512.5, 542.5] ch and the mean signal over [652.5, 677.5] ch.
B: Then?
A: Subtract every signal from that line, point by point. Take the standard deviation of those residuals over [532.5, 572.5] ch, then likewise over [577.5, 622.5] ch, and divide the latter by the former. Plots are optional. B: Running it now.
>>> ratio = 10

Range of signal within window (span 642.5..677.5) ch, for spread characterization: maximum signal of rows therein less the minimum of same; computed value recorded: 58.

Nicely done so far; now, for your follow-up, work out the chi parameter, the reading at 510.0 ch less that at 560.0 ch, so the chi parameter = -7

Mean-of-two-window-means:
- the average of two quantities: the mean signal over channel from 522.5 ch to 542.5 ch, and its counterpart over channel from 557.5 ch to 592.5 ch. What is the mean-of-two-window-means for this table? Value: 272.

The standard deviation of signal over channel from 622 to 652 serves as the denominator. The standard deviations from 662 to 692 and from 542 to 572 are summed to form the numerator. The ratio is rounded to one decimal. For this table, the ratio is 2.8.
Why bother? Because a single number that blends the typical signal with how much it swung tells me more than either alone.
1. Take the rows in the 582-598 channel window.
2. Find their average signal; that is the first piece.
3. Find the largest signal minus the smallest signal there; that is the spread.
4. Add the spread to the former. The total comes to 350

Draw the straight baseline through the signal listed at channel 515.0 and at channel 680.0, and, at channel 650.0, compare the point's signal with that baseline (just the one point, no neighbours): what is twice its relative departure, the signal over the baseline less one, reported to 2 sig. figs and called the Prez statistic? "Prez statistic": -0.19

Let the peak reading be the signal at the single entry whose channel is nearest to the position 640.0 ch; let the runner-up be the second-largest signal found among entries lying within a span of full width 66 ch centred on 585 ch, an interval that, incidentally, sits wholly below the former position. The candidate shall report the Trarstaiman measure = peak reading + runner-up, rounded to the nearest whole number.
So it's 624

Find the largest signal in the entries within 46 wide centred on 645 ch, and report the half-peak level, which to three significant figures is 132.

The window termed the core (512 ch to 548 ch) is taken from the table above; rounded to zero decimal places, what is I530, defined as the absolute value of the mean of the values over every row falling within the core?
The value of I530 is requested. 266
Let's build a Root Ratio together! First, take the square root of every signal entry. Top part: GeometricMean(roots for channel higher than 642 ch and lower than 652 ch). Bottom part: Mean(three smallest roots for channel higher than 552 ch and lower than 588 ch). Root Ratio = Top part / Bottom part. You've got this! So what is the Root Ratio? 0.96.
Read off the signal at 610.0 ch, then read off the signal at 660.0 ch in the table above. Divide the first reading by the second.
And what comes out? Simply 1.60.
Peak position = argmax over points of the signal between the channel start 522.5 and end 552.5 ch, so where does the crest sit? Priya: 530.0 ch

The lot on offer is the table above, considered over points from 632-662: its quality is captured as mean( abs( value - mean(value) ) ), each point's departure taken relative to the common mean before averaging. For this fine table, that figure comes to 22.5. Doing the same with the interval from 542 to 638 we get 28.5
